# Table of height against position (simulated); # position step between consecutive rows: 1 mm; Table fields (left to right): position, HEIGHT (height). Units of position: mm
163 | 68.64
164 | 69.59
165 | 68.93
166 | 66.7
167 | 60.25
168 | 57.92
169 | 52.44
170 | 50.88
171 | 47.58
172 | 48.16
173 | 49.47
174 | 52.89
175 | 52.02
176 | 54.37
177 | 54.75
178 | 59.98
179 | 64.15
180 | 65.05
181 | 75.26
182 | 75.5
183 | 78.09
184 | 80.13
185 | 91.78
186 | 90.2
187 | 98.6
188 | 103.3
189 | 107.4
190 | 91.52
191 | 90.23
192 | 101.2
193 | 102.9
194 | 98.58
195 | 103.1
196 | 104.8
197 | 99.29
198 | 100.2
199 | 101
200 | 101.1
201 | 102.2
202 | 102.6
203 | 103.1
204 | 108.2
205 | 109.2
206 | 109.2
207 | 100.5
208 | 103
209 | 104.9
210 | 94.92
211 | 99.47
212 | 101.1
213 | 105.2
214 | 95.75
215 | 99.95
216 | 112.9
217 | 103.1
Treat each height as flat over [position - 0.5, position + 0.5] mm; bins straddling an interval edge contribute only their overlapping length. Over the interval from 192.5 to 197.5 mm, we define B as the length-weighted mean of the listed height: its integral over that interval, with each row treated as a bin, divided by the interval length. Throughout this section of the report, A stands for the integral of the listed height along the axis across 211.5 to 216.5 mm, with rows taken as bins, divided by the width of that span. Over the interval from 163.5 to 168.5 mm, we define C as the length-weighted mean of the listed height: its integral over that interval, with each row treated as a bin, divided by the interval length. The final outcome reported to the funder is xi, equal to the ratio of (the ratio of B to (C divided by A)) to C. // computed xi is 2.50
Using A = 103.0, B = 102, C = 65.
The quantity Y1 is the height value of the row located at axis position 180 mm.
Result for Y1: 65.05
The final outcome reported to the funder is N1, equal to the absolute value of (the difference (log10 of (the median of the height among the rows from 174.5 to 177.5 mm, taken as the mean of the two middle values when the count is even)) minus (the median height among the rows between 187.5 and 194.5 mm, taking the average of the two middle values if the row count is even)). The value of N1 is 99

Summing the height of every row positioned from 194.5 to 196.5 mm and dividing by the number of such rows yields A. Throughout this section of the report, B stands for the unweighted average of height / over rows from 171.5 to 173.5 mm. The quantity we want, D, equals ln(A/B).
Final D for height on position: 0.8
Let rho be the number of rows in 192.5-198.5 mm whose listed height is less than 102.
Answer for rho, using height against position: 3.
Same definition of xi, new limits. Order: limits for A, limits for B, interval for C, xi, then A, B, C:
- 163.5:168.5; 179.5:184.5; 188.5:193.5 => 0.50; 64.7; 75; 99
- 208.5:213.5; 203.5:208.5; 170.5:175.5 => 4.28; 101.1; 106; 50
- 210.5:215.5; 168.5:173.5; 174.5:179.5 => 1.53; 100.3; 50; 57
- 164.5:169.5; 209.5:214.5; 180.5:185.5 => 0.95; 61.2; 99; 80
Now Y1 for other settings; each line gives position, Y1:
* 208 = 103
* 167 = 60.25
